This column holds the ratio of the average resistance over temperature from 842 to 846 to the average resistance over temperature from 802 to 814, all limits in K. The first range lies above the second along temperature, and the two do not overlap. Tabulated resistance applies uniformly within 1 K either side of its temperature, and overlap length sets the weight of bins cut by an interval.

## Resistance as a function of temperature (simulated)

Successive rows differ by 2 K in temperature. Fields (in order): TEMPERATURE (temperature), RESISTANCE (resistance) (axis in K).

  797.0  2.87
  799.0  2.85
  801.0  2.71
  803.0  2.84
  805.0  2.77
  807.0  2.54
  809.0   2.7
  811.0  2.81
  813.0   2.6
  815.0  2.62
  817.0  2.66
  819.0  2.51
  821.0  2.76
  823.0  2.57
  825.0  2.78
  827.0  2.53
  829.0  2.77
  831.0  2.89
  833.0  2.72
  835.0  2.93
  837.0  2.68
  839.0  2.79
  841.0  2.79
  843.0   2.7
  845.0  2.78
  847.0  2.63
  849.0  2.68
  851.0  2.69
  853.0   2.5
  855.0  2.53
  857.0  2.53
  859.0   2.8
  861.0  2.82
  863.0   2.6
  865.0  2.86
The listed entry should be 1.01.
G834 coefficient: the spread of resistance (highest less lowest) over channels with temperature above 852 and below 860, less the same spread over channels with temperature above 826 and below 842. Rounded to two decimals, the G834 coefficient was -0.10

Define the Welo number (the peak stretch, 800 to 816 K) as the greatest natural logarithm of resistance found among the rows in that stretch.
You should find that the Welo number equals 1.04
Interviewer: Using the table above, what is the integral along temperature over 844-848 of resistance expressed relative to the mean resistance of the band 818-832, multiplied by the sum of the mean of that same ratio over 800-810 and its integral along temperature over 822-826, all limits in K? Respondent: 20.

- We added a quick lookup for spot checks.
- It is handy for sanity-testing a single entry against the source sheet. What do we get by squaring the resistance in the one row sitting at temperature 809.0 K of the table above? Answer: 7.29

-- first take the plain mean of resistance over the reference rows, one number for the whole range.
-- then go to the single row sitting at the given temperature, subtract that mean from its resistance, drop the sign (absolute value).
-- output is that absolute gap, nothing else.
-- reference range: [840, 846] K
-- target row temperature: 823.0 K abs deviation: 0.19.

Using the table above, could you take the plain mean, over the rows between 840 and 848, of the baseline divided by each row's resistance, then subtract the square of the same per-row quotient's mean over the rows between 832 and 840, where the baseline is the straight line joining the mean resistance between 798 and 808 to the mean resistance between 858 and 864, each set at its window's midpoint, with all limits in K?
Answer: 0.03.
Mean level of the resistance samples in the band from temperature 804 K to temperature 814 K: 2.68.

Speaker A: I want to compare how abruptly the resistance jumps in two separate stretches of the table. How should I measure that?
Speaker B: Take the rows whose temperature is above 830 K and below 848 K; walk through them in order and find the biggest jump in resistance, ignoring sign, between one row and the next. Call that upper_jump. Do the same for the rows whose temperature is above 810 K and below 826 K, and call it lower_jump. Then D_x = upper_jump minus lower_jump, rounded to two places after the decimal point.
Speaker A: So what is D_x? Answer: 0.00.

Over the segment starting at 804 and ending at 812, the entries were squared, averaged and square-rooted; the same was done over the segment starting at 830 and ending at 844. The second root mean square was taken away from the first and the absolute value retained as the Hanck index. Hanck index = 0.080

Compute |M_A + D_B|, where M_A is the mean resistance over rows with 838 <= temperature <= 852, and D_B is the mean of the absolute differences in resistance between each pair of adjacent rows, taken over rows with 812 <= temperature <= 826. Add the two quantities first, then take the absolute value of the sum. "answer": 2.87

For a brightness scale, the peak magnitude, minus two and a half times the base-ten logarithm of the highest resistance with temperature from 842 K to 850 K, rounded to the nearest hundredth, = -1.11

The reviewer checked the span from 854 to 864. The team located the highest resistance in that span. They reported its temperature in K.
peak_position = 861.0 K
